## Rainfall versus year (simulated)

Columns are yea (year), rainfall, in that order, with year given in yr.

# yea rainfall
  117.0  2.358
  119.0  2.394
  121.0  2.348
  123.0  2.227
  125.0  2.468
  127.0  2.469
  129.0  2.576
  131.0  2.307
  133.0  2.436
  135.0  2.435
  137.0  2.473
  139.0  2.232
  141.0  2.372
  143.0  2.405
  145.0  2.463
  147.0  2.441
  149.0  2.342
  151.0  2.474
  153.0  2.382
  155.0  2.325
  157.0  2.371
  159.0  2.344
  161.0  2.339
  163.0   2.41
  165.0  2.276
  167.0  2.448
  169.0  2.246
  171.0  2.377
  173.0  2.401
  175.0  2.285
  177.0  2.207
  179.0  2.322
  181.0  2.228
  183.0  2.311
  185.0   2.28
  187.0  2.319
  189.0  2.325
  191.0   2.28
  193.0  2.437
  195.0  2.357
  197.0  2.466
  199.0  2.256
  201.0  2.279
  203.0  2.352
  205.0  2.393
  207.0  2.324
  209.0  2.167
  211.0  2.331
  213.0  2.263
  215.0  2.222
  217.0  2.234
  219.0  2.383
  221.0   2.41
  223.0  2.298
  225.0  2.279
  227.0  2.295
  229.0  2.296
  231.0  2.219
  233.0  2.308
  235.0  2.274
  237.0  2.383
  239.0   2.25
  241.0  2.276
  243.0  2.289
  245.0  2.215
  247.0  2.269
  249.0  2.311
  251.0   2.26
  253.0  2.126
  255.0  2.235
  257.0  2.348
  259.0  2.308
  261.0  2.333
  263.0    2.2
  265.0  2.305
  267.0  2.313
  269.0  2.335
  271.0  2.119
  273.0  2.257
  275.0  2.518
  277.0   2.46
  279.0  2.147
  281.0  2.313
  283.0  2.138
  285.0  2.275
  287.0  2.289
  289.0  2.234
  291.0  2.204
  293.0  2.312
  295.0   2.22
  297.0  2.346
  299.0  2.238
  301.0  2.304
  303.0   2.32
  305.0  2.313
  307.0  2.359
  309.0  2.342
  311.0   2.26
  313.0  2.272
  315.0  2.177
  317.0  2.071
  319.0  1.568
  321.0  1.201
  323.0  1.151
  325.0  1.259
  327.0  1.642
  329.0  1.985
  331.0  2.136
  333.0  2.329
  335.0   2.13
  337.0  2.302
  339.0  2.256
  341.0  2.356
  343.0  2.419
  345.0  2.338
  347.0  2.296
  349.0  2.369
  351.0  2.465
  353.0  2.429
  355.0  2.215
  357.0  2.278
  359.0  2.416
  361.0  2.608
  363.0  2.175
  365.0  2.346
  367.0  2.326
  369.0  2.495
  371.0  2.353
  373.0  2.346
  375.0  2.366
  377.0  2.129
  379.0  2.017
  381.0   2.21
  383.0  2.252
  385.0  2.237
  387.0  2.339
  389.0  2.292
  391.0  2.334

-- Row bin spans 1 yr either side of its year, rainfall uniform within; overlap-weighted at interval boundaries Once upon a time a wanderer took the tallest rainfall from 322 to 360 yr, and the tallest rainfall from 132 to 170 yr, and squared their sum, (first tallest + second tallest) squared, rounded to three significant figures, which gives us 24.4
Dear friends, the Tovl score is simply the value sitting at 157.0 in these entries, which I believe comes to 2.371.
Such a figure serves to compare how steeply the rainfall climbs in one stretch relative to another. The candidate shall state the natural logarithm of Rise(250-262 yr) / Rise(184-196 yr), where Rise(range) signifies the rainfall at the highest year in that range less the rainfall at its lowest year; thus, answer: -0.1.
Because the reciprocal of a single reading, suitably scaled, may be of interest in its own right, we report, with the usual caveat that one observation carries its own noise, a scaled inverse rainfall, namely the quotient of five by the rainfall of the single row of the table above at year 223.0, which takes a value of 2.18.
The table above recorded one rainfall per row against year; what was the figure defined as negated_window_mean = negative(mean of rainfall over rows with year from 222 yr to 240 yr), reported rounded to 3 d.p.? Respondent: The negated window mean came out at -2.289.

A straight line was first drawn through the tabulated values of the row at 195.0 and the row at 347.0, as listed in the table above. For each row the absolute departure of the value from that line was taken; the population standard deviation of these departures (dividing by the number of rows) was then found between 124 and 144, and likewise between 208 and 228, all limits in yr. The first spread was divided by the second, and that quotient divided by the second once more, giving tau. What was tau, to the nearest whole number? 23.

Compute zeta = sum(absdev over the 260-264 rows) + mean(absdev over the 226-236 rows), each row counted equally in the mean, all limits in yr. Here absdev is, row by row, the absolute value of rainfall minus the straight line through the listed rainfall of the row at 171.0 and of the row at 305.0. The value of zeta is 0.20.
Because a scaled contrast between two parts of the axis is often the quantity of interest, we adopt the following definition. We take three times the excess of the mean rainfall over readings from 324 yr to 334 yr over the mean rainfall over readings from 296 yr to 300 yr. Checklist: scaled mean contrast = -1.3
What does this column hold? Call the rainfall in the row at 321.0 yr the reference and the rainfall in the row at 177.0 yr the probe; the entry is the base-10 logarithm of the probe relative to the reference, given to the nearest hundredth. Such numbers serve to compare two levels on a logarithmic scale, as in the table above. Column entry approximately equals 0.26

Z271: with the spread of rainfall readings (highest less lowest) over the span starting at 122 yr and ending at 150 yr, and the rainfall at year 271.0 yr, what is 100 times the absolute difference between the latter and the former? 177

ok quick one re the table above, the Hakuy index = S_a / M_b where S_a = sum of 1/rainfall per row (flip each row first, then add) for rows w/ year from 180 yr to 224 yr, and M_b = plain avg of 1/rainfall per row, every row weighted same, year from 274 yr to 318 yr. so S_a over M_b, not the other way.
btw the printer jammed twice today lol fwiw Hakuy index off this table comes 21.63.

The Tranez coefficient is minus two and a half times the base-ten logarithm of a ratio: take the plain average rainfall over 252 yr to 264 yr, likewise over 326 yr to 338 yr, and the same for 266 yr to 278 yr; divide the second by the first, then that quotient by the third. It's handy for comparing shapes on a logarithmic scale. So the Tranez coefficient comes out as 1.006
